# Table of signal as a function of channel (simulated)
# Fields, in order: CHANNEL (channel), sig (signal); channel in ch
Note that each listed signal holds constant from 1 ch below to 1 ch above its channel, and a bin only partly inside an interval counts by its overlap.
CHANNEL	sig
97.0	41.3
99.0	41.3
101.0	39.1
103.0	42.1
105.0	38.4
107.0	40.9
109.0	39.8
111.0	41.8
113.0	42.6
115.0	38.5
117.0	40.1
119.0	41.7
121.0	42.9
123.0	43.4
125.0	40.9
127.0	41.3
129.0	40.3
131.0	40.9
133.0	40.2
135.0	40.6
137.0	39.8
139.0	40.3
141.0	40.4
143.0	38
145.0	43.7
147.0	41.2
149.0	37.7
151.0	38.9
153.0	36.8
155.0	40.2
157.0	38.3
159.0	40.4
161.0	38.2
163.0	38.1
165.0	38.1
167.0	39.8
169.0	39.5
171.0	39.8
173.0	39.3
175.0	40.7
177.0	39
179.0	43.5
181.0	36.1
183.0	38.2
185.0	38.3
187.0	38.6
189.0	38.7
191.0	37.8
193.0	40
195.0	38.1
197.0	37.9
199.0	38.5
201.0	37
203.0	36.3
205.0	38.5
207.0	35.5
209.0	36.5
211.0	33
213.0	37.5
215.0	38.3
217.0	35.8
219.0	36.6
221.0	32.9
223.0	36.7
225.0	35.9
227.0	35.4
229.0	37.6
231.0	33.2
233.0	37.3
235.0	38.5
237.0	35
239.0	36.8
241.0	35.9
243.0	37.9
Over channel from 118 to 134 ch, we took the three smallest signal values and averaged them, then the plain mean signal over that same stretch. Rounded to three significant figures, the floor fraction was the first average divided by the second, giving 0.976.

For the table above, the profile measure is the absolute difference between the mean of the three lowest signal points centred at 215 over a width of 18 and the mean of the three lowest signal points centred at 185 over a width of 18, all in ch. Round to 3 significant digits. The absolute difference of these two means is 3.57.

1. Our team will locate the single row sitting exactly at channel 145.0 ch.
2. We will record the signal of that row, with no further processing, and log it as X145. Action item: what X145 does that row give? 43.7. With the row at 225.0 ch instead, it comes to 35.9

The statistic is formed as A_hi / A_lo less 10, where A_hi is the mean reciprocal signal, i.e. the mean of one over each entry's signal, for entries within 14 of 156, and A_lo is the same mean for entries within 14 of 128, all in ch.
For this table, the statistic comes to -8.96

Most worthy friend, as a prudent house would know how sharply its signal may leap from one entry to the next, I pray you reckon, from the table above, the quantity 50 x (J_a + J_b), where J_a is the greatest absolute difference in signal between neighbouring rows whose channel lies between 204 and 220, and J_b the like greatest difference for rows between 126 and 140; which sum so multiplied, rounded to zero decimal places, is 275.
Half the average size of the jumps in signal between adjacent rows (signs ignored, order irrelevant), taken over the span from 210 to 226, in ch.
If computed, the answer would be 1.2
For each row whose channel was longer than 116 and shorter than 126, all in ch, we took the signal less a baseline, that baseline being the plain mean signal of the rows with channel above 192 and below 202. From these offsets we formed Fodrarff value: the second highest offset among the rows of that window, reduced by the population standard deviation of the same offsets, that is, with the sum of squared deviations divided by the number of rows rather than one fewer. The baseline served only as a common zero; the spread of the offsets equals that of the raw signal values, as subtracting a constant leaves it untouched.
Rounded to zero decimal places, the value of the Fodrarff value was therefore 3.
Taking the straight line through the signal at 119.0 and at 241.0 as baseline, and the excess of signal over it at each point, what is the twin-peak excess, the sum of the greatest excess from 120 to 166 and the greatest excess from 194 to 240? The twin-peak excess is 5.6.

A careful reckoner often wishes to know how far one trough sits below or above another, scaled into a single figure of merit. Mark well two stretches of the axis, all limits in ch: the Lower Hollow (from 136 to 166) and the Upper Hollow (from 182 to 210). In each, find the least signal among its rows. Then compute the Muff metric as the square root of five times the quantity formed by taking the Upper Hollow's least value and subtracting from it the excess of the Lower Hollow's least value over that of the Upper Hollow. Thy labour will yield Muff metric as 13.1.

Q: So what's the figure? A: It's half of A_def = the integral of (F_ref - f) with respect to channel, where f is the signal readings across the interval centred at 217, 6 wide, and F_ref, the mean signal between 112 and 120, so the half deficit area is 11.5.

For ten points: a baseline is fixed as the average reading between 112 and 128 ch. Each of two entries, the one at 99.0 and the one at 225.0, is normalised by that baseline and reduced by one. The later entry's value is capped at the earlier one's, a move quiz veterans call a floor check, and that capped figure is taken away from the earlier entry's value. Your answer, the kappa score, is 0.13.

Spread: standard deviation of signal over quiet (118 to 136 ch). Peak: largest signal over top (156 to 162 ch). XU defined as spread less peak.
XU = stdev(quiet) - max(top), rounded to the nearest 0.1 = -39.3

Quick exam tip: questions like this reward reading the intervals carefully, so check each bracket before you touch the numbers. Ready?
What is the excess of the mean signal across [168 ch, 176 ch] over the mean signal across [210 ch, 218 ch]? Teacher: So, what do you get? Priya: 3.7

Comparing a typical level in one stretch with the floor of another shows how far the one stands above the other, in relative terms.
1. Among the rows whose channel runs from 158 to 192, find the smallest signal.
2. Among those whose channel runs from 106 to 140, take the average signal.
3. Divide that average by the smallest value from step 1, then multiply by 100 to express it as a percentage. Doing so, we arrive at 113.4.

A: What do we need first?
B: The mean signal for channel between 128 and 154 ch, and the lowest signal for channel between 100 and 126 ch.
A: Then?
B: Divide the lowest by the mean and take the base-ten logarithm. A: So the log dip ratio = -0.017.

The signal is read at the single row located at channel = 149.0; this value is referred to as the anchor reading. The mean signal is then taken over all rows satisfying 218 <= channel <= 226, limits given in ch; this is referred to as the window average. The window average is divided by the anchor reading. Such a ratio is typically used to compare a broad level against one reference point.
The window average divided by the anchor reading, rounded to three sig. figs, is 0.942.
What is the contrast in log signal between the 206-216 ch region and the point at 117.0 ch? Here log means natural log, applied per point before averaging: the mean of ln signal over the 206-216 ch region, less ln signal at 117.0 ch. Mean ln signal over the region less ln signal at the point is -0.10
